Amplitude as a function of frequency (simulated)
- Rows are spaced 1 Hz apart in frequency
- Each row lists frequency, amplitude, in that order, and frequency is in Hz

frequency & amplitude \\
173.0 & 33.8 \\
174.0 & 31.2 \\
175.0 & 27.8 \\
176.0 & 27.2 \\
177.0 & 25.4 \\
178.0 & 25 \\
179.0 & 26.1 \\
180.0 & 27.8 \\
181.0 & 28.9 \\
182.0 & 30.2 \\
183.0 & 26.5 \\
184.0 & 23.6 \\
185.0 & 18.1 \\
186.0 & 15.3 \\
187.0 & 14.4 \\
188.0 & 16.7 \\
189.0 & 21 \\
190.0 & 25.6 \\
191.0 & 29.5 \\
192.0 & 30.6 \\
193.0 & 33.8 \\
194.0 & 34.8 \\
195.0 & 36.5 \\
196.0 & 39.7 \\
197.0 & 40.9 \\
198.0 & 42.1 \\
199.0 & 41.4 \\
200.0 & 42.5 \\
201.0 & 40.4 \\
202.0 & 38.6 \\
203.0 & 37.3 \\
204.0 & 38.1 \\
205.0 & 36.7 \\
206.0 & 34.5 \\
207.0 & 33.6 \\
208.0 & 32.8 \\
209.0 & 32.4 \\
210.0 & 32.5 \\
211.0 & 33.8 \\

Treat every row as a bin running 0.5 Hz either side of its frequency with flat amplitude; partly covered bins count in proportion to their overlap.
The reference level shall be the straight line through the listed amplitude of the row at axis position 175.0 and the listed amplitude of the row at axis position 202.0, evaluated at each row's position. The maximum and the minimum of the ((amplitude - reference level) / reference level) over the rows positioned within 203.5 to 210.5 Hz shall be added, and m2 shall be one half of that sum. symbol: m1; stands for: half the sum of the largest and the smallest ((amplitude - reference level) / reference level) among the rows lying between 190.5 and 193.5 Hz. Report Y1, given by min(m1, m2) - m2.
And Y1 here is 0.00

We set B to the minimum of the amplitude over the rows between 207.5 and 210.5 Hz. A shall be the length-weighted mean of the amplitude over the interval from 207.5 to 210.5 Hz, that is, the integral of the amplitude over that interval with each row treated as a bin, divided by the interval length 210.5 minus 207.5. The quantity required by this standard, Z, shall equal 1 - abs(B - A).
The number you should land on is 1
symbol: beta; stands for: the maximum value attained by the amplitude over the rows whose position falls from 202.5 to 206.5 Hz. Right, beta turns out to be 38.1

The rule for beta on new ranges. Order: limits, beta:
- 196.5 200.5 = 42.5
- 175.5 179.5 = 27.2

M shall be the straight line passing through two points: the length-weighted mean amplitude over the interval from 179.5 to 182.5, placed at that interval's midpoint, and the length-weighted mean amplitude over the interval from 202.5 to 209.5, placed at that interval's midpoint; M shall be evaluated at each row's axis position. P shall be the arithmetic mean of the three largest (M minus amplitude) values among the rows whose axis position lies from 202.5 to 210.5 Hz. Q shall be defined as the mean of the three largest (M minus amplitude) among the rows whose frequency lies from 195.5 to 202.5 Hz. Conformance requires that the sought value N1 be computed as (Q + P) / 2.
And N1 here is -1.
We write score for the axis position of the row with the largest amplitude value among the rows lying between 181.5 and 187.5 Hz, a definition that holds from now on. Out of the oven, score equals 182.0 Hz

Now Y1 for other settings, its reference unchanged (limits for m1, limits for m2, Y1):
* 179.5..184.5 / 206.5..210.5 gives 0.00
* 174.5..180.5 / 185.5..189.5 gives 0.00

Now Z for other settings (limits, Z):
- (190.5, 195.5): -3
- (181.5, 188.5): -5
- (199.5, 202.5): -1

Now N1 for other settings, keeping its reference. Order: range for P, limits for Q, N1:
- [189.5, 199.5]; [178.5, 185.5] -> 5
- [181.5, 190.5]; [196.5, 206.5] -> 7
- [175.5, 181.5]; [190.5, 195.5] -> 2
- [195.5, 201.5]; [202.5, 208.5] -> -3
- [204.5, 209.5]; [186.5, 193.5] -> 8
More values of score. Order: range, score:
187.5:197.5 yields 197.0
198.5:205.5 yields 200.0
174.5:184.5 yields 182.0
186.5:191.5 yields 191.0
